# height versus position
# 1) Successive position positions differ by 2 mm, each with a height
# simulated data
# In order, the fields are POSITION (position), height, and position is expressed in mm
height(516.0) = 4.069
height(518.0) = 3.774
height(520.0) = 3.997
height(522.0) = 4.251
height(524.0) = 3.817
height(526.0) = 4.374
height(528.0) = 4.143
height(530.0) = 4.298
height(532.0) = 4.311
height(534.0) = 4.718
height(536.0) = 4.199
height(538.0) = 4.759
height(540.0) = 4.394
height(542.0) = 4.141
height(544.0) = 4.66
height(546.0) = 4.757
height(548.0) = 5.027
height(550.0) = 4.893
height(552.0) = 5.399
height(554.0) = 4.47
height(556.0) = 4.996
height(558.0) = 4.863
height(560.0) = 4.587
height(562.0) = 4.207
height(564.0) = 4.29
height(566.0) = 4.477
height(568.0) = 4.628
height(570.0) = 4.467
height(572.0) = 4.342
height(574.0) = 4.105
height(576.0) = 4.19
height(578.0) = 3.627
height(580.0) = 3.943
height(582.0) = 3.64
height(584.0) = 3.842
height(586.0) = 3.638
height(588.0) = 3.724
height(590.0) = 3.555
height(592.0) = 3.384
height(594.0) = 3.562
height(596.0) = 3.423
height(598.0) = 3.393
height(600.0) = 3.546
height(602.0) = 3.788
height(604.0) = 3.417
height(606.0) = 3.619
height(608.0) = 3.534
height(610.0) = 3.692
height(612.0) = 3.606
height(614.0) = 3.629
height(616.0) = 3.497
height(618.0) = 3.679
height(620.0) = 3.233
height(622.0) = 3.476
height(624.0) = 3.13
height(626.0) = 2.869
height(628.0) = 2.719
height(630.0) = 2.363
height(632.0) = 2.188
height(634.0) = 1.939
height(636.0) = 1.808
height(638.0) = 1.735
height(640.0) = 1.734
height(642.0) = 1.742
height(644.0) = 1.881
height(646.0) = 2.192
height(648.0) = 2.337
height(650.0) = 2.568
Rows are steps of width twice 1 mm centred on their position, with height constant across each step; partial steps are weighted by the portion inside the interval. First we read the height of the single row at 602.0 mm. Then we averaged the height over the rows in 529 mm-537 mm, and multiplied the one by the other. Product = 17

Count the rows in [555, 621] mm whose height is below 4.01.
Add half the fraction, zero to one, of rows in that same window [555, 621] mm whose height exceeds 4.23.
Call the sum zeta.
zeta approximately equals 22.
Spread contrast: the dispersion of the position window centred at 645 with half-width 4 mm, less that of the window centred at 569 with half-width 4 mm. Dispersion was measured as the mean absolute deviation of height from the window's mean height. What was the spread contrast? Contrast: 0.15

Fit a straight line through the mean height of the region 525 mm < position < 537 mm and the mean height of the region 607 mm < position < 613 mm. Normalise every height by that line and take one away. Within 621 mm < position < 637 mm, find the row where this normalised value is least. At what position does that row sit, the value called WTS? 636.0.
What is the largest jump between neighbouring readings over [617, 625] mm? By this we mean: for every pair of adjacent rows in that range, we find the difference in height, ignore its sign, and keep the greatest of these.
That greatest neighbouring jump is 0.45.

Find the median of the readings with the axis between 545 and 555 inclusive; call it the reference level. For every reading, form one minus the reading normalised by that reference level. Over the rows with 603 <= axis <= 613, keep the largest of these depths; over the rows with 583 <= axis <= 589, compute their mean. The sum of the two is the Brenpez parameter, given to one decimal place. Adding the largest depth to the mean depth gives 0.5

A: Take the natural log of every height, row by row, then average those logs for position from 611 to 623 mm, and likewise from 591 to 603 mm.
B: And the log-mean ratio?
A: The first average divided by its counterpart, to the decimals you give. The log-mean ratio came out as 1.00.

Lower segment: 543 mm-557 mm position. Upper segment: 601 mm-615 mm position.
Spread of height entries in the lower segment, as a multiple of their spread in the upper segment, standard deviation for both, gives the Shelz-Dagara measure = 2.6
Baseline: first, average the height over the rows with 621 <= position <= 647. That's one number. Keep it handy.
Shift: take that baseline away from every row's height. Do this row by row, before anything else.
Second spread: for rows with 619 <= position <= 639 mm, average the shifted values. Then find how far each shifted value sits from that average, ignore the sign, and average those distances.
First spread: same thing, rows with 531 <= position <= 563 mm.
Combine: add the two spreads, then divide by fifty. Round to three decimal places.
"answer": 0.016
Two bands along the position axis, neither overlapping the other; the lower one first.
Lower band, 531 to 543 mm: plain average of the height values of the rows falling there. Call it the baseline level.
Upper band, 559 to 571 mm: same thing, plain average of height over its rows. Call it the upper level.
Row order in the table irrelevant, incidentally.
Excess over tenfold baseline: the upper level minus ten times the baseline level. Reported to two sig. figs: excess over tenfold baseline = -40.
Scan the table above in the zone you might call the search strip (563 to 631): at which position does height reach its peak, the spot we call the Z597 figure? 568.0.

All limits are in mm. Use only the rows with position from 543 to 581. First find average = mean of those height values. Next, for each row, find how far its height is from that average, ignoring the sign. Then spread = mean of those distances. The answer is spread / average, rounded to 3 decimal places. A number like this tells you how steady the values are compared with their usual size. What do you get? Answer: 0.072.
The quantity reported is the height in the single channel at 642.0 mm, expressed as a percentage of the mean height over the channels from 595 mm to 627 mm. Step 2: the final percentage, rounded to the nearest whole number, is 50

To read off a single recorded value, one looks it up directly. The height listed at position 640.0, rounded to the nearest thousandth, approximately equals 1.734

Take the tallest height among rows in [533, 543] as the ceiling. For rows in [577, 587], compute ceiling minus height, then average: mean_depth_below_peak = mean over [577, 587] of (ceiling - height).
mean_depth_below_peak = 1.0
